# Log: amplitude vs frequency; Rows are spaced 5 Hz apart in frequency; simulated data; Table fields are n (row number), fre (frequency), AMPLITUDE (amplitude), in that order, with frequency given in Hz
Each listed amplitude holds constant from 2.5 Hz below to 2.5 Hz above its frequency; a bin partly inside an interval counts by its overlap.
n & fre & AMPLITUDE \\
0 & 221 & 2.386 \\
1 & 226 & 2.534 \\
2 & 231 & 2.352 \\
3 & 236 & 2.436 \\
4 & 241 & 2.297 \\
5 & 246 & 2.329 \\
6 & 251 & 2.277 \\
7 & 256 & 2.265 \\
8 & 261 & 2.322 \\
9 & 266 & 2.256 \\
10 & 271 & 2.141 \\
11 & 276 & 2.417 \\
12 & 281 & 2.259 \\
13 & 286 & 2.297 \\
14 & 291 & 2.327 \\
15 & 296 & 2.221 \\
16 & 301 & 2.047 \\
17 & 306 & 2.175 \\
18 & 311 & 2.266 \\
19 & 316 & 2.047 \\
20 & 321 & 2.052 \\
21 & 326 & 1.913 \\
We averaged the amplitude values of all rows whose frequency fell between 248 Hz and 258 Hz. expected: 2.27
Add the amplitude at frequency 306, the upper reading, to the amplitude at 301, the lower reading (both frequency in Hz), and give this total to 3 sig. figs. 4.22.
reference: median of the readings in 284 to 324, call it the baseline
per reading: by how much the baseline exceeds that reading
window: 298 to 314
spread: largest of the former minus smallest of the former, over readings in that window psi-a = 0.22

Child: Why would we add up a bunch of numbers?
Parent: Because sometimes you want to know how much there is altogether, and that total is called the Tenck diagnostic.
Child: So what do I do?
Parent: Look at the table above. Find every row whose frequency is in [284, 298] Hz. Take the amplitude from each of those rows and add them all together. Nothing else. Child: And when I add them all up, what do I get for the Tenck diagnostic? 6.8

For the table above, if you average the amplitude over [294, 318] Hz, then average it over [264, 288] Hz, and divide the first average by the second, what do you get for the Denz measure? 0.95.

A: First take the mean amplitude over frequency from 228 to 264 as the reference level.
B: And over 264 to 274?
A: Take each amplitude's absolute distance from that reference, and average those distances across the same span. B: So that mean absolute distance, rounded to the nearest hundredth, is 0.13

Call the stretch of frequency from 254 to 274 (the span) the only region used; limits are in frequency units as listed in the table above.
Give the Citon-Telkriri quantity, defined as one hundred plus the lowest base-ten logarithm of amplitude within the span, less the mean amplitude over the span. 98.1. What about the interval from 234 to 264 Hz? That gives 98.0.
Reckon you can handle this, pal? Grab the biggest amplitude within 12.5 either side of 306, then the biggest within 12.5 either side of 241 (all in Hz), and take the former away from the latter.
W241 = 0.17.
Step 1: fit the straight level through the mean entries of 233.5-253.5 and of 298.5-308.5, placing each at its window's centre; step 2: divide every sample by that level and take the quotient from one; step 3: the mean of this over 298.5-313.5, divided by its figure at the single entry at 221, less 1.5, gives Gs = -4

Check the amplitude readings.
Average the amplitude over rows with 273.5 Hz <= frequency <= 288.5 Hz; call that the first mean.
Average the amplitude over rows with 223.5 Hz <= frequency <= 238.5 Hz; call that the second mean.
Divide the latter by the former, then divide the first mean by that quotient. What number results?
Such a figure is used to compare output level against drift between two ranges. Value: 2.21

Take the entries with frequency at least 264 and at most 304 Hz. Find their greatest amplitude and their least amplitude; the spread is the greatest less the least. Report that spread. 0.37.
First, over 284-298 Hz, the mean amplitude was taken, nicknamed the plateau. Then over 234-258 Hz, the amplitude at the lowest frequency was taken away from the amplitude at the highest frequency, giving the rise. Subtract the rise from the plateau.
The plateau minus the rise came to 2.45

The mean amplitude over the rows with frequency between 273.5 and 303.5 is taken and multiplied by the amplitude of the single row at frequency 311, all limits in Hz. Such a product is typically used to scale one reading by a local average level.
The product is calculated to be 5.12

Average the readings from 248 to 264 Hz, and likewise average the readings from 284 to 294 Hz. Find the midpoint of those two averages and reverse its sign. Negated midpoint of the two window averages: -2.30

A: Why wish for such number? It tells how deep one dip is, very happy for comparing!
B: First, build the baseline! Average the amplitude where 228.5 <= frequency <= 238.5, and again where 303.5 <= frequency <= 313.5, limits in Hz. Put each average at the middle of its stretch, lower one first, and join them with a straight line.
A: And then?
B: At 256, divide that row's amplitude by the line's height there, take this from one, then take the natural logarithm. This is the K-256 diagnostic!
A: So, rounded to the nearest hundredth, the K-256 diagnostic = -3.42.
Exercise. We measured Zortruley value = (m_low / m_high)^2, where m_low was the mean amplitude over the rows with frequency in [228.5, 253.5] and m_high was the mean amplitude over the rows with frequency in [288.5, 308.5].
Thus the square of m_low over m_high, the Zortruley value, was 1.14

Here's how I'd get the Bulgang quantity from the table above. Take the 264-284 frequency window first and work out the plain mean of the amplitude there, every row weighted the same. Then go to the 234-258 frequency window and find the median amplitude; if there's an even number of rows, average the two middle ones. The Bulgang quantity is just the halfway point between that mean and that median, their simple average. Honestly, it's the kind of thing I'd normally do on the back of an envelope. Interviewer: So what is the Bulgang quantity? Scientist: 2.28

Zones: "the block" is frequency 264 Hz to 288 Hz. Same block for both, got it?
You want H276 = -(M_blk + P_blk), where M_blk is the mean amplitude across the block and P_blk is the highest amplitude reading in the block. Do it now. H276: -4.69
